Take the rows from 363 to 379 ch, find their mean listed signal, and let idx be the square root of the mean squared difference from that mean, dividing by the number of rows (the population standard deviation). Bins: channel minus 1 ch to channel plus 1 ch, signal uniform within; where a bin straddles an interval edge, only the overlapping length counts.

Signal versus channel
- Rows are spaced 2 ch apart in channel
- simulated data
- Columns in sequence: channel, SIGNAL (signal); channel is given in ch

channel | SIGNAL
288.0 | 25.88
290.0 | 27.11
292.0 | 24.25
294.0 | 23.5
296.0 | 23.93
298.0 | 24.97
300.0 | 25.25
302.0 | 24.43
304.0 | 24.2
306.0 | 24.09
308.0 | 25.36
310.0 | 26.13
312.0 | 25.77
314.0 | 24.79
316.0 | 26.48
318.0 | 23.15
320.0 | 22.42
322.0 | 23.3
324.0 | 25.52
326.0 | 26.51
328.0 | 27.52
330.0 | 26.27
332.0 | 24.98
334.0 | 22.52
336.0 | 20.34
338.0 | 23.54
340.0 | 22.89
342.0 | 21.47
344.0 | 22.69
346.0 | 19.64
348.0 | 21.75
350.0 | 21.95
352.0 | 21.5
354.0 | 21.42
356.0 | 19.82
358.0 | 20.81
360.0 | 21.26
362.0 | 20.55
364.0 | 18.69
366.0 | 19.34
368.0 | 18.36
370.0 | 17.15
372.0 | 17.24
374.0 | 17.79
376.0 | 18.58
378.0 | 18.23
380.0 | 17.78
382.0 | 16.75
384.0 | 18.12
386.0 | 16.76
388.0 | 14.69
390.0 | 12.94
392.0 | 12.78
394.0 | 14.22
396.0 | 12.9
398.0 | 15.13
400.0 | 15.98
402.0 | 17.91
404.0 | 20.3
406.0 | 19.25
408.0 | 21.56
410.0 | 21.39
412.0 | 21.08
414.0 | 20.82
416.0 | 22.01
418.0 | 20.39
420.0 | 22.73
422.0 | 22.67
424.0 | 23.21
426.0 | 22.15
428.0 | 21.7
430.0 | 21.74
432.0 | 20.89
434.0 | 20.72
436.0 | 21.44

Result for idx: 0.7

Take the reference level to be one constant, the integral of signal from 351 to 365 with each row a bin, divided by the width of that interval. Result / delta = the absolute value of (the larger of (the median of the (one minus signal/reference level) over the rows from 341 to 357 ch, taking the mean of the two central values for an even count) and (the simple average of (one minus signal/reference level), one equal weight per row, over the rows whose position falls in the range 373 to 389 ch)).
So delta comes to 0.157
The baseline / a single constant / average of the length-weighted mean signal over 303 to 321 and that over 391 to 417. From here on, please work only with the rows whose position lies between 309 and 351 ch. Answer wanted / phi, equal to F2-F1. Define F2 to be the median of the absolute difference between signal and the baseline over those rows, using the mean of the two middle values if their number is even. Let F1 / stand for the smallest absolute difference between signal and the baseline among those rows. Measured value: 1.8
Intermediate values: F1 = 0.06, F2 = 1.9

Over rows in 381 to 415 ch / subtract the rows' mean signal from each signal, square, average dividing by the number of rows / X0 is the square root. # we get 3.0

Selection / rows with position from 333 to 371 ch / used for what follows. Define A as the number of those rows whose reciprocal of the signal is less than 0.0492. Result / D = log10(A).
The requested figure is 1.11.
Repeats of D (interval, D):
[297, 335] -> 1.28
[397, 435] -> 1.15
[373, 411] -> 0.30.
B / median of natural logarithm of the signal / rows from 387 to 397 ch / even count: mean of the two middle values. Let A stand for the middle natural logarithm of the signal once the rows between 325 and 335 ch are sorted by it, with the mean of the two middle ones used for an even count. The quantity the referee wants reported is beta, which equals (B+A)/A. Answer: 1.78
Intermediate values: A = 3.27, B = 2.6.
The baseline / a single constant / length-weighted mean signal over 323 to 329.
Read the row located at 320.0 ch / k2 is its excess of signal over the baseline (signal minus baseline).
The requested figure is -4.1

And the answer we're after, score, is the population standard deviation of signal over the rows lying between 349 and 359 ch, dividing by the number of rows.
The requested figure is 0.74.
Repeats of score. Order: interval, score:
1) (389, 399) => 0.93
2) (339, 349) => 1.16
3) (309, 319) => 1.20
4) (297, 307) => 0.45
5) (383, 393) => 2.10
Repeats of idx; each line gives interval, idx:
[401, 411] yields 1.4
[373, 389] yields 1.2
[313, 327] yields 1.5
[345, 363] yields 0.8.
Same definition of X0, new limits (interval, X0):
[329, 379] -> 2.3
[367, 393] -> 1.9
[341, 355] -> 0.9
